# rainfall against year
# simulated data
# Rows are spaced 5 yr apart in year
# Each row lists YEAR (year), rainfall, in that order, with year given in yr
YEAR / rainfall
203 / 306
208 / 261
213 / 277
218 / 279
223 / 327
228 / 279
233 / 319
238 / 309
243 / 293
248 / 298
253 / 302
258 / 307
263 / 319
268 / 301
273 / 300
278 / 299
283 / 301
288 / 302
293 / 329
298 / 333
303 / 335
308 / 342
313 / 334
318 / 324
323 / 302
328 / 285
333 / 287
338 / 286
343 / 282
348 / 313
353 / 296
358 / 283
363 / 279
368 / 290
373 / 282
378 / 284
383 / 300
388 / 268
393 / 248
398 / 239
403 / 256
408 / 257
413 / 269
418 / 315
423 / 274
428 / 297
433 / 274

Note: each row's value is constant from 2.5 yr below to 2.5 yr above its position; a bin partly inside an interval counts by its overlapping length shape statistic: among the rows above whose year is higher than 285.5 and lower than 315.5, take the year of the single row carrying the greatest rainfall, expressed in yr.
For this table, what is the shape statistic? 308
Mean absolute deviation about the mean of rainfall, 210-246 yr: 18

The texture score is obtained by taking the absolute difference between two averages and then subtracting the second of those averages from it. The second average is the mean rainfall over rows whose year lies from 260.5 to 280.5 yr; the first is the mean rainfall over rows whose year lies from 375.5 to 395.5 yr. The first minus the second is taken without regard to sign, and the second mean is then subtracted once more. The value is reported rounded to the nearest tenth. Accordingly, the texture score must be -275.0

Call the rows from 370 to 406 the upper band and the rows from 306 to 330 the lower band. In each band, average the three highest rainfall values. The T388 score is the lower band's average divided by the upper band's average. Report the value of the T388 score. 1.15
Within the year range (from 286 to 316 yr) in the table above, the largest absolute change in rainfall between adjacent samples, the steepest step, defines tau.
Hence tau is 27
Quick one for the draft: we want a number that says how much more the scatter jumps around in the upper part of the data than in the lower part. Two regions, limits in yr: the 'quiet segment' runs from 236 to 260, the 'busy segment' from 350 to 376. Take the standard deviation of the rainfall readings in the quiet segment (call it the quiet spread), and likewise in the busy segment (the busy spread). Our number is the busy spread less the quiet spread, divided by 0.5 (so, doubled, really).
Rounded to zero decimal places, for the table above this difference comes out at 1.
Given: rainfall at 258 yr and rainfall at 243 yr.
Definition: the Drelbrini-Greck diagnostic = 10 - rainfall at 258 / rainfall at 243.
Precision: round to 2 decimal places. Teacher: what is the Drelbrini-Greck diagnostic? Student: 8.95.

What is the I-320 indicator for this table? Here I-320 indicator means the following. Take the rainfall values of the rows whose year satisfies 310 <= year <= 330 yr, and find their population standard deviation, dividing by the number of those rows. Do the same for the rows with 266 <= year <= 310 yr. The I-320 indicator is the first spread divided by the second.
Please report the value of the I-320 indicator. 1.10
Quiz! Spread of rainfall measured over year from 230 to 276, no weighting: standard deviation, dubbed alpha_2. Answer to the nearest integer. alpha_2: 9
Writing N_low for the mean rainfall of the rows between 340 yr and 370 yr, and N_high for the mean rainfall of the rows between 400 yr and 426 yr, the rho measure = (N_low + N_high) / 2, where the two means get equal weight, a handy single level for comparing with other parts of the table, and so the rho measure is 282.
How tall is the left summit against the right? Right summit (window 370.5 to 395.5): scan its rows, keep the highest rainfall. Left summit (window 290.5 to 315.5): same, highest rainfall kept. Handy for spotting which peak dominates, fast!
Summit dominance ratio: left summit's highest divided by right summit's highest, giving 1.14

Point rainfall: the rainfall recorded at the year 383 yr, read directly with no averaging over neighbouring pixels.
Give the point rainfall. 300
